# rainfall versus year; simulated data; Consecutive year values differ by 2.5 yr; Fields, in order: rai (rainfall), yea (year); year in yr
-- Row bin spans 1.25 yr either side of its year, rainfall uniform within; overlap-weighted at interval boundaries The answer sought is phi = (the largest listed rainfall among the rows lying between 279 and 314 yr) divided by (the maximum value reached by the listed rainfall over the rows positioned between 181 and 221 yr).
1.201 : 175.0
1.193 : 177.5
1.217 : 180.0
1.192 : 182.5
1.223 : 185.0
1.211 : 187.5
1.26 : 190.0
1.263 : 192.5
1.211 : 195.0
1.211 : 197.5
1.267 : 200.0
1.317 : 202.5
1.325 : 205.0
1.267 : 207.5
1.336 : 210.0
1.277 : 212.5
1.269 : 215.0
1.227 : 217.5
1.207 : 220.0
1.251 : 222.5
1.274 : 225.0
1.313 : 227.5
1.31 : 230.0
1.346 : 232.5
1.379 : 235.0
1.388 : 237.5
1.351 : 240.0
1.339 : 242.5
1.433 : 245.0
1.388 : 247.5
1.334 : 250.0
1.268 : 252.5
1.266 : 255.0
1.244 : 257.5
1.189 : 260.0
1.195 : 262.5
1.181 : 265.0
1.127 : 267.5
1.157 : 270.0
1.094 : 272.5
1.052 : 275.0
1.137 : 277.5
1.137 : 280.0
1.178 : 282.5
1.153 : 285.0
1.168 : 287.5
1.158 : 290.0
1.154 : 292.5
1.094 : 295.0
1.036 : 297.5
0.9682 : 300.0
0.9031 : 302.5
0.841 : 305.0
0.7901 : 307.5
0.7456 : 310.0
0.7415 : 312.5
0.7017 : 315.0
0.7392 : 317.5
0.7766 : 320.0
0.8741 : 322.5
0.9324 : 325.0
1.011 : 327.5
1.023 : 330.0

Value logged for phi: 0.88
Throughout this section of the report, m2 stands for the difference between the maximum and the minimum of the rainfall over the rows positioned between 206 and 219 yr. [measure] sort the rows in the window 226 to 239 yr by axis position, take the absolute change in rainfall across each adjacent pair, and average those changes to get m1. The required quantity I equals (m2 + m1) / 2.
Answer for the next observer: 0.065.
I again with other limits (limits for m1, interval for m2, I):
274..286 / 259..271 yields 0.053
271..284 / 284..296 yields 0.058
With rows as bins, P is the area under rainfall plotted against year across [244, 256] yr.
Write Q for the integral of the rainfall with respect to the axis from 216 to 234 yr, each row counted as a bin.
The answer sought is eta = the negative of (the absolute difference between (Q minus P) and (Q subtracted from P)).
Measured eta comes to -14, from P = 16.0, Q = 23.0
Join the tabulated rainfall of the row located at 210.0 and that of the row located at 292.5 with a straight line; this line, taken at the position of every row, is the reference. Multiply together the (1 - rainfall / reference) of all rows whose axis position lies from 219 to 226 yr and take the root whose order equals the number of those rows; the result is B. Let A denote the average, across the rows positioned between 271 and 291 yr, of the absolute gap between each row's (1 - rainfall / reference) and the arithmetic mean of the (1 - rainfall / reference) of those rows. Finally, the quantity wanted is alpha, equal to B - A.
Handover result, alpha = 0.01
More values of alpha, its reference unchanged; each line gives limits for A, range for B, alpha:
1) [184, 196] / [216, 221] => 0.06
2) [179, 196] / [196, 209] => 0.03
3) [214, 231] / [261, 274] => 0.01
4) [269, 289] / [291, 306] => -0.03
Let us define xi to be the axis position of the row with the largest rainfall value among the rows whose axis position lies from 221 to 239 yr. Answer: 237.5 yr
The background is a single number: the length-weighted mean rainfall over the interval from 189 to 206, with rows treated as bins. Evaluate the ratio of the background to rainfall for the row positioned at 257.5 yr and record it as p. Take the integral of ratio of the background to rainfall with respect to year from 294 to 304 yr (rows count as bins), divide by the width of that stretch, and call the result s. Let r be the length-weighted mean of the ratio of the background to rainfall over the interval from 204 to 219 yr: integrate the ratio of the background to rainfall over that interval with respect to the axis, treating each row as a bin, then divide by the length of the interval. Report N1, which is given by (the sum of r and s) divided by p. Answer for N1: 2.2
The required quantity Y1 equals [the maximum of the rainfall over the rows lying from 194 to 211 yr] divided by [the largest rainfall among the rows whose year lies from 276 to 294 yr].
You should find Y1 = 1.13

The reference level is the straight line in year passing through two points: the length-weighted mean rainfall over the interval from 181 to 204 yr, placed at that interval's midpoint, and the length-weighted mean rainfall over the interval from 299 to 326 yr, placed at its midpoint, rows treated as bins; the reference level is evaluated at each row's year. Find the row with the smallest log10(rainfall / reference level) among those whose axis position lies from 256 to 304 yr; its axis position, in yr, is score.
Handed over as 302.5 yr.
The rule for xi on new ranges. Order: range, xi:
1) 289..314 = 290.0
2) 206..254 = 245.0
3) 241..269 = 245.0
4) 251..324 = 252.5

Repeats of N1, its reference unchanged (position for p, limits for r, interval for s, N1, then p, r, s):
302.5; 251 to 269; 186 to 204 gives 1.5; 1.40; 1.05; 1.01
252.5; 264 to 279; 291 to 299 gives 2.3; 1.00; 1.13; 1.16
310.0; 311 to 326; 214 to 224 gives 1.6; 1.70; 1.61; 1.02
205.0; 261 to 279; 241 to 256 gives 2.2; 0.95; 1.12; 0.95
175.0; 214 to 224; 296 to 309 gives 2.3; 1.05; 1.02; 1.41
